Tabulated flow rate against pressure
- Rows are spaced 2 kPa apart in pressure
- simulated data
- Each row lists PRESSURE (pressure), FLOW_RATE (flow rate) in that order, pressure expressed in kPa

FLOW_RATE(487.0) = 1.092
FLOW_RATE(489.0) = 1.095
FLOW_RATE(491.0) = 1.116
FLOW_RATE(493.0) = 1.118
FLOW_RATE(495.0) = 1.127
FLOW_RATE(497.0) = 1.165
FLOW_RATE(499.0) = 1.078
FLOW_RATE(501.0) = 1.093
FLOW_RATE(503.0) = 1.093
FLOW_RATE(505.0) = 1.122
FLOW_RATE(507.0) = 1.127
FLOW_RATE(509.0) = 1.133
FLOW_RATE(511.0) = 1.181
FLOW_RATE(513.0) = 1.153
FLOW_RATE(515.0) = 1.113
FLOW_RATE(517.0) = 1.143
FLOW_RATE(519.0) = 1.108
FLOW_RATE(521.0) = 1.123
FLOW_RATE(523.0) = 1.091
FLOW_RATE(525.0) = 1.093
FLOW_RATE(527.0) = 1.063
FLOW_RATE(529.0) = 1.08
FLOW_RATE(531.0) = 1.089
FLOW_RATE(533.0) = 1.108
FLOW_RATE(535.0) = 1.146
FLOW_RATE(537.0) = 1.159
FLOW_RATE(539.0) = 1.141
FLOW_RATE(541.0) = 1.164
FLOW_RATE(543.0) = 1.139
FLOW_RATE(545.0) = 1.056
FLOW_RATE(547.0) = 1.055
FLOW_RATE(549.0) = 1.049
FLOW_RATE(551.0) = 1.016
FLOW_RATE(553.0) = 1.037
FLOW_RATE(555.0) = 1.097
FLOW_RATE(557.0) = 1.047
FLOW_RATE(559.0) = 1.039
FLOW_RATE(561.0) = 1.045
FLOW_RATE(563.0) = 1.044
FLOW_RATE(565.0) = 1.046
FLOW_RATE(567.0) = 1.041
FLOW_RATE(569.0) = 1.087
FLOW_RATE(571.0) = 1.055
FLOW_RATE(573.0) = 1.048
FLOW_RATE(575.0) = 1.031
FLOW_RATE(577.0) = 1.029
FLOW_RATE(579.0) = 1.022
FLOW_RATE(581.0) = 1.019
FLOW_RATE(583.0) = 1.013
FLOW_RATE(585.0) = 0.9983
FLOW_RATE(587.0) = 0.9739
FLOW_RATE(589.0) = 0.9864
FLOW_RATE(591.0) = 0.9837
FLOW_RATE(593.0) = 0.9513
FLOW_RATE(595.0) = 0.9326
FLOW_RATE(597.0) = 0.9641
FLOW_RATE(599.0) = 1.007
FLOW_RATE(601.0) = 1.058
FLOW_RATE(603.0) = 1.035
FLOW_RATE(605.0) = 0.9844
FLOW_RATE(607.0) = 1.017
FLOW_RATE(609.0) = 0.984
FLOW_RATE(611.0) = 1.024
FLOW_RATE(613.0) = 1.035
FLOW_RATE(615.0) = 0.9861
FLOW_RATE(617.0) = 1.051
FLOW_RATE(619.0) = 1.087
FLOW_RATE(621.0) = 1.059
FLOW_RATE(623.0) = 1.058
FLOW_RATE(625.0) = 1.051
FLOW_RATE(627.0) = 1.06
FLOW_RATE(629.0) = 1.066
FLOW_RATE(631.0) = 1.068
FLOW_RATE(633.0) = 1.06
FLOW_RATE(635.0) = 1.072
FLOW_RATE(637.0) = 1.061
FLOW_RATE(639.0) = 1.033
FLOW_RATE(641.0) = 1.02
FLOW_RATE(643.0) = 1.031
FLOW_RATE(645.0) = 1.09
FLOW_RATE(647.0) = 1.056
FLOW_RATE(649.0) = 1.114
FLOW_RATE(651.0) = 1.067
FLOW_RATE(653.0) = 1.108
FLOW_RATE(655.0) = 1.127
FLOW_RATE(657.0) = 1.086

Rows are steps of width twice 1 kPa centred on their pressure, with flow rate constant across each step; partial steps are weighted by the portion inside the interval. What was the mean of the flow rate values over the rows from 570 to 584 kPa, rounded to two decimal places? 1.03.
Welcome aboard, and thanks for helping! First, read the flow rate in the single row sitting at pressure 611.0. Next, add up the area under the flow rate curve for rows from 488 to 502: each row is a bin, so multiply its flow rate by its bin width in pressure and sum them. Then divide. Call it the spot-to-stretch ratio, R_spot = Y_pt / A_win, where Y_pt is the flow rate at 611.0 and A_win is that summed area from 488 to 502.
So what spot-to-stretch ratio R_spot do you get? 0.066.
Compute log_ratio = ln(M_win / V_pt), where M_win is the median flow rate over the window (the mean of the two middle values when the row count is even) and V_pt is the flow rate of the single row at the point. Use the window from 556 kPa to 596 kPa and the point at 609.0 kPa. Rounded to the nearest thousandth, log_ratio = 0.046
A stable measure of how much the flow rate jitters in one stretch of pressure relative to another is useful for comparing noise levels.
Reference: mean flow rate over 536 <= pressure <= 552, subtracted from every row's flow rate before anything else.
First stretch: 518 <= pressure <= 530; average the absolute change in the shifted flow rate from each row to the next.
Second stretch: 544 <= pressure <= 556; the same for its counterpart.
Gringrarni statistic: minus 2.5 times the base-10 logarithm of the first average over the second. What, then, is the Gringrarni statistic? 0.25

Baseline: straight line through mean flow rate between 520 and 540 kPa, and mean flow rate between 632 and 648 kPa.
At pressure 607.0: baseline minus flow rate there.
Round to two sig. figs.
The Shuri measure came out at 0.053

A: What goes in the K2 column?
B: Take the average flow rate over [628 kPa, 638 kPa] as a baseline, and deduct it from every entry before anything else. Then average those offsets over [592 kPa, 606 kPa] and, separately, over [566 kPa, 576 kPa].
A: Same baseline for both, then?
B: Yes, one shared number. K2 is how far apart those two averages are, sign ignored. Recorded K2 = 0.06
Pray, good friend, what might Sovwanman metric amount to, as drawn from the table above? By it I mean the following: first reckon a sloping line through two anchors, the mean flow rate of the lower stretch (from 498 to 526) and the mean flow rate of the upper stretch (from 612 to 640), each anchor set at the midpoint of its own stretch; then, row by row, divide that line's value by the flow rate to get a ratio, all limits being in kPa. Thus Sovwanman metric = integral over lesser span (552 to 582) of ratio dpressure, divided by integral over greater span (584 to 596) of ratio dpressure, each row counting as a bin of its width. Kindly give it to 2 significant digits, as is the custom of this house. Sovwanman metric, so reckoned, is 2.3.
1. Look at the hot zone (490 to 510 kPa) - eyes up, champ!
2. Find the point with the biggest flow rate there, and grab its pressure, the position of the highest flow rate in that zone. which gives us 497.0 kPa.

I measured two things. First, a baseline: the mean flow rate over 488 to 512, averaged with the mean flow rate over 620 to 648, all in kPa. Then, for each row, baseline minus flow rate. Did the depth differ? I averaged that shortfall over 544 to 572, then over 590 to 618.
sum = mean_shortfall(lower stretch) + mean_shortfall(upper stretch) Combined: 0.12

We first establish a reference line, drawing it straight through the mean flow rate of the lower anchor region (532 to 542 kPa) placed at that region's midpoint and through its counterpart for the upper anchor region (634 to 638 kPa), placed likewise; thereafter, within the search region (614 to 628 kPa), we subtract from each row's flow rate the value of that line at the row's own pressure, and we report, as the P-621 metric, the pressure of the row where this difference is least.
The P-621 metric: 615.0 kPa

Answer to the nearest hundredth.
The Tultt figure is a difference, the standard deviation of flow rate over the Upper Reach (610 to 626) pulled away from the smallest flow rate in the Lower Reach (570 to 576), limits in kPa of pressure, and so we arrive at 1.00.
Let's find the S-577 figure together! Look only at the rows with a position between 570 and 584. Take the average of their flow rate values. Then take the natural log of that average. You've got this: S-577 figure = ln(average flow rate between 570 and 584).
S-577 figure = 0.031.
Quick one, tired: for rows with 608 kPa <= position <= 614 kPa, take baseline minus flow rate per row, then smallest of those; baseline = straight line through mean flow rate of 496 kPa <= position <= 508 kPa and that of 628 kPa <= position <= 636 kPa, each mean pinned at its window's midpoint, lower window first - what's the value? 0.038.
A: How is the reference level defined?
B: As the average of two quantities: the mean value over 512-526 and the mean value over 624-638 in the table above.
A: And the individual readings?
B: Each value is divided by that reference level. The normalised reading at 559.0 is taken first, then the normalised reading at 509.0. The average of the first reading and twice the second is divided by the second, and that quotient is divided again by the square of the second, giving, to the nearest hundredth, 1.35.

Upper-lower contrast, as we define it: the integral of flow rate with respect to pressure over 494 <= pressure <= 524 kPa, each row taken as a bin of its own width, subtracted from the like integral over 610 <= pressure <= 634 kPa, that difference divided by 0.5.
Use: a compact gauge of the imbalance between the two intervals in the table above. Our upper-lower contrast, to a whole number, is -17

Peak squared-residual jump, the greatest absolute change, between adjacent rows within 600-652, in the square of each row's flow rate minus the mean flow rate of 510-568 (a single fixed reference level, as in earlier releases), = 0.0095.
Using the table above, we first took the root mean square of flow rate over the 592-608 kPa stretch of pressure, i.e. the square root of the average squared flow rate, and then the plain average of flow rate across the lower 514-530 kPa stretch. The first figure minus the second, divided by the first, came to -0.11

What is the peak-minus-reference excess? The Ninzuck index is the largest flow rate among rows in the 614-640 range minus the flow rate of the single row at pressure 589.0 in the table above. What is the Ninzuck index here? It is 0.10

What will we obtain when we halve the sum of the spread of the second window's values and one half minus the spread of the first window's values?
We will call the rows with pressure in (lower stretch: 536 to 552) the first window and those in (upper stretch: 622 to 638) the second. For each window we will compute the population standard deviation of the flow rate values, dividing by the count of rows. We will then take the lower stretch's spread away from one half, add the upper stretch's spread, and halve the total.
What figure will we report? 0.225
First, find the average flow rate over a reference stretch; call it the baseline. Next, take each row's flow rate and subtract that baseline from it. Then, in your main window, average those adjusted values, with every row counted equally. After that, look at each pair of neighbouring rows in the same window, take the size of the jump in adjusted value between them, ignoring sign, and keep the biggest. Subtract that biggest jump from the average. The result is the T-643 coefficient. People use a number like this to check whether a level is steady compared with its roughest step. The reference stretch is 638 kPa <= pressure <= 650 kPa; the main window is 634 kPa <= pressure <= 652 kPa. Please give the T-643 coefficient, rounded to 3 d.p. -0.056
